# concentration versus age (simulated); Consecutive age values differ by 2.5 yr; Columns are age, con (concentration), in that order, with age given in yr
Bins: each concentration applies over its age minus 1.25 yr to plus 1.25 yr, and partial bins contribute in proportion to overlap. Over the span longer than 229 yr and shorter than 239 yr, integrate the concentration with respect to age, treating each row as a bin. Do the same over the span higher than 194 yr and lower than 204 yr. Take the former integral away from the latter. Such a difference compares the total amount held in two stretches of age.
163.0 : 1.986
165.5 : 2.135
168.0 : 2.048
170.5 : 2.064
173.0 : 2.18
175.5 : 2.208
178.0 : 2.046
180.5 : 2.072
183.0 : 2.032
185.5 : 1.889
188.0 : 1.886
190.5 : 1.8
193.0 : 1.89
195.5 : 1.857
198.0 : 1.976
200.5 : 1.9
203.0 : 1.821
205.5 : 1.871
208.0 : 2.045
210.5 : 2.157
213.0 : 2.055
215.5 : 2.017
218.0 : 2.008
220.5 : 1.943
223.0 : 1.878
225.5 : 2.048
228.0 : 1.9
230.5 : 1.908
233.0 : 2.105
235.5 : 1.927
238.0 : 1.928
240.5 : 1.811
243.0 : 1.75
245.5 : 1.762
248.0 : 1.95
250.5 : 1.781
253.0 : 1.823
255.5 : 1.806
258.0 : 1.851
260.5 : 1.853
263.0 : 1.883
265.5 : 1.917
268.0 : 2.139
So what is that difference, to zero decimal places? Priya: -1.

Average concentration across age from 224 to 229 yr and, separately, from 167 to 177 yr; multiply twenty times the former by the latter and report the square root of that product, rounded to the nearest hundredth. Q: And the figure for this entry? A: 9.16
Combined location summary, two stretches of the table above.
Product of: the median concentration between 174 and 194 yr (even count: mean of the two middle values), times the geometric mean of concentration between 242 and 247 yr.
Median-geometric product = 3.44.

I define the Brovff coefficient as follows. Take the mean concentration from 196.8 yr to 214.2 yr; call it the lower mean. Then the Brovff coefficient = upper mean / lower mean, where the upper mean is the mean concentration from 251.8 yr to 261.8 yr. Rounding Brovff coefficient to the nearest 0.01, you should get 0.93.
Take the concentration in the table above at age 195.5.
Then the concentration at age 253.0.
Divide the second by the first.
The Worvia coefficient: 0.98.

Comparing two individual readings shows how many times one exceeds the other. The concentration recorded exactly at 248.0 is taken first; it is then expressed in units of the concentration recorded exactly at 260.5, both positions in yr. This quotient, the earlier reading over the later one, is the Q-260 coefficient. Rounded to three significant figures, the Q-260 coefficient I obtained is 1.05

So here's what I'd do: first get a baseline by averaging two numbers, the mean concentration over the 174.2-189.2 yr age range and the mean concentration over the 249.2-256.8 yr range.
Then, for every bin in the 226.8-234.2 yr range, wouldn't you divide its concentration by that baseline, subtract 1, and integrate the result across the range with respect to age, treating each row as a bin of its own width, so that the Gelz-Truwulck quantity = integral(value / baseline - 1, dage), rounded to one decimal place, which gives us 0.2 yr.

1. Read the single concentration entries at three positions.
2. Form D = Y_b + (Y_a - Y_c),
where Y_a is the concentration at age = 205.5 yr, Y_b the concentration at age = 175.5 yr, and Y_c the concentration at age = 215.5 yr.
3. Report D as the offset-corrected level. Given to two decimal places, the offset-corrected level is 2.06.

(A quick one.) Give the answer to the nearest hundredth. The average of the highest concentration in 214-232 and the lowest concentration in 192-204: 1.93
